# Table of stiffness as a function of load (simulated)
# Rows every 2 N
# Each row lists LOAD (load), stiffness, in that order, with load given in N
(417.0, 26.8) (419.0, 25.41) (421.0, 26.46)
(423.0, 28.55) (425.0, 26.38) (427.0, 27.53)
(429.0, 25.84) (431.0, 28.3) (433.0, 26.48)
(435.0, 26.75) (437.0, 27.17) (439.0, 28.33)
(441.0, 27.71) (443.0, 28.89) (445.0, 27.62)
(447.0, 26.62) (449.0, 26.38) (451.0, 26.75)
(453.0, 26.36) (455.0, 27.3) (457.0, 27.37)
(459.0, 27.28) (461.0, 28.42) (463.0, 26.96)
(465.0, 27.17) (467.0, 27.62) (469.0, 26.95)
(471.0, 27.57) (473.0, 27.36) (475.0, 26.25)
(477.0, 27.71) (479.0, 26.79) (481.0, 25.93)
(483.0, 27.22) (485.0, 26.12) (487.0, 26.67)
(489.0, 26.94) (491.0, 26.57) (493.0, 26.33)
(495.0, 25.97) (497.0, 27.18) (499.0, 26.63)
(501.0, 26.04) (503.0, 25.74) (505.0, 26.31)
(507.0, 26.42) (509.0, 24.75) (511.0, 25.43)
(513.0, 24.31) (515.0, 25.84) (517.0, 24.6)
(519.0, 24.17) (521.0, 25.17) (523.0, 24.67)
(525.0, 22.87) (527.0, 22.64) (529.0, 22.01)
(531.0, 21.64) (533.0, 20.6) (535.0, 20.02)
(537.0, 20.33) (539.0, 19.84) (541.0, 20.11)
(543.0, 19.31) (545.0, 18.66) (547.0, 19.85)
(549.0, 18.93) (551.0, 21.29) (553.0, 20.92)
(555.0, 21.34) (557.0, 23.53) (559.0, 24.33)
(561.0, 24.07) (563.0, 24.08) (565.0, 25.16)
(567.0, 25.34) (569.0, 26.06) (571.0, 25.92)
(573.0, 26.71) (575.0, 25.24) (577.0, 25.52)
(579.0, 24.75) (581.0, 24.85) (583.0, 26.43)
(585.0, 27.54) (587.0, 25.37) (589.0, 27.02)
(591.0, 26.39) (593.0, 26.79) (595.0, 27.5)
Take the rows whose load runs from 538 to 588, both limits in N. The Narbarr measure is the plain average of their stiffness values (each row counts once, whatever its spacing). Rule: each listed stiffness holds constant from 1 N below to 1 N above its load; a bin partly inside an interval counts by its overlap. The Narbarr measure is 23.4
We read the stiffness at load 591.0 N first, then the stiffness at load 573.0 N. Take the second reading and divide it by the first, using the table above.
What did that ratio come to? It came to 1.01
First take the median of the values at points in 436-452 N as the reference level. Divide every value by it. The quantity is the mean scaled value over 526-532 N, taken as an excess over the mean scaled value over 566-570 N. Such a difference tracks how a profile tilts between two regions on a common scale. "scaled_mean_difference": -0.13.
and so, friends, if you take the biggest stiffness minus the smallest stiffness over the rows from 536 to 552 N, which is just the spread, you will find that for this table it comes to 3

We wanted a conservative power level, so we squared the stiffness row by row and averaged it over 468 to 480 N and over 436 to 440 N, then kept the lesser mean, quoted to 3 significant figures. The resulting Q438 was 735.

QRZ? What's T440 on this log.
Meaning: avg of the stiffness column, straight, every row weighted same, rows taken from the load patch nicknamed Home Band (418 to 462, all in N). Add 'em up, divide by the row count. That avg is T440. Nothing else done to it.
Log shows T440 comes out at 27.2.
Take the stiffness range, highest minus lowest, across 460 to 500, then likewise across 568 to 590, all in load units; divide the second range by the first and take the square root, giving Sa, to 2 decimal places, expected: 1.06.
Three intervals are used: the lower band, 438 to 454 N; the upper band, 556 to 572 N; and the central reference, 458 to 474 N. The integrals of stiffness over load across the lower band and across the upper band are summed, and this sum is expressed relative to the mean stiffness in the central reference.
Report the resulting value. 30.4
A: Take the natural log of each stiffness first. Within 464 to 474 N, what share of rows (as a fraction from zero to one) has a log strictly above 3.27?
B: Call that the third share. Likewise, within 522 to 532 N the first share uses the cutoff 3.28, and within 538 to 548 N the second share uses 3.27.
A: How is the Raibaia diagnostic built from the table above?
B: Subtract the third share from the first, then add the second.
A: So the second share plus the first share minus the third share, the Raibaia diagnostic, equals -1.0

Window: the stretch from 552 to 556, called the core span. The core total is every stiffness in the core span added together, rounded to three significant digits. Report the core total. 42.3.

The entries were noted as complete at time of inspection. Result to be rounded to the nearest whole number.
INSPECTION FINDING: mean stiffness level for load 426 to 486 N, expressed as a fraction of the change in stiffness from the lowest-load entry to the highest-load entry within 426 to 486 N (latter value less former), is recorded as -19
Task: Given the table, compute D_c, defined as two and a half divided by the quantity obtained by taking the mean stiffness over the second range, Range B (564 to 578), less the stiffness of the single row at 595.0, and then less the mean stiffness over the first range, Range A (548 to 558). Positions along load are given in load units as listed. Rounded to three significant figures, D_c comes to -0.109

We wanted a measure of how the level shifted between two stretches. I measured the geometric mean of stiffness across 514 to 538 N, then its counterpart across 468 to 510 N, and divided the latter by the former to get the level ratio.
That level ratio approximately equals 1.16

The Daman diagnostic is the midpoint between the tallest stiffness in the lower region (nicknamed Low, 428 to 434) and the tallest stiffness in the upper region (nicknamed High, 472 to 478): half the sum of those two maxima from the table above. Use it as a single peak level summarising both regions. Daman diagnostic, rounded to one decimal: 28.0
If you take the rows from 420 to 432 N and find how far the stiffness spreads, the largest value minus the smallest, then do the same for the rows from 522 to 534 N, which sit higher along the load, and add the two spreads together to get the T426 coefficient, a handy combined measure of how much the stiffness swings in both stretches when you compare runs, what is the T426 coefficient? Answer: 6.8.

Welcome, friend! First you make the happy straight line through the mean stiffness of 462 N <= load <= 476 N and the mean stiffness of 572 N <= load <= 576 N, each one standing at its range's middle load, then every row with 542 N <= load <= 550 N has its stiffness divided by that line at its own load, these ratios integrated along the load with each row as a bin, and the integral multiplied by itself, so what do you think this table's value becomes 34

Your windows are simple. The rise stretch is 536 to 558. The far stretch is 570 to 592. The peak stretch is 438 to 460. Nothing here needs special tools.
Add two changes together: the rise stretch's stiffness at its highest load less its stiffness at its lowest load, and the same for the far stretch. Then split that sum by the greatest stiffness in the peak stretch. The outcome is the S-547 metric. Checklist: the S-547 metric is 0.13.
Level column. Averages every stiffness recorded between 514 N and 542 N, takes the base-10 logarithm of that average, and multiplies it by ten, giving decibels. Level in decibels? 13.5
